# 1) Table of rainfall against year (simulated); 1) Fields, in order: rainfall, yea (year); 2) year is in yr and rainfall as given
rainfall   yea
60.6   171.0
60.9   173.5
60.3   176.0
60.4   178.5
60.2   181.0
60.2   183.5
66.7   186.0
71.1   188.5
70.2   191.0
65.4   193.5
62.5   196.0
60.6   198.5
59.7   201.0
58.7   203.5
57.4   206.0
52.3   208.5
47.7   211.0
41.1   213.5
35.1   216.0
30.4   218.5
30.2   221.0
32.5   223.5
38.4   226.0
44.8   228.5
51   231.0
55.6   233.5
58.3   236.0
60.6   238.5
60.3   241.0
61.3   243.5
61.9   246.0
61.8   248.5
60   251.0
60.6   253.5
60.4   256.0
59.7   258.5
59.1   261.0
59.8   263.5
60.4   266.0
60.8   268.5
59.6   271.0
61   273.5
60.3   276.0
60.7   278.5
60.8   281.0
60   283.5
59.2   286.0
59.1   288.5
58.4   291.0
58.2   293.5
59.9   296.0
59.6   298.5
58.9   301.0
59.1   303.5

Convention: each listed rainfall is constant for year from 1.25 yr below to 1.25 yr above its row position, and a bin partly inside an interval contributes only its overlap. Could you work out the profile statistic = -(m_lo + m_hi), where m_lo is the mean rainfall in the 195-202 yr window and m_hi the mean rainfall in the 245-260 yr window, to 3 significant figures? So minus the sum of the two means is -122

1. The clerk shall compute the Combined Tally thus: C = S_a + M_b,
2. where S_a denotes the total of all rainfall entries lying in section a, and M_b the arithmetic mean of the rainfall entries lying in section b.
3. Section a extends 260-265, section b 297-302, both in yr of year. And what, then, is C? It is 178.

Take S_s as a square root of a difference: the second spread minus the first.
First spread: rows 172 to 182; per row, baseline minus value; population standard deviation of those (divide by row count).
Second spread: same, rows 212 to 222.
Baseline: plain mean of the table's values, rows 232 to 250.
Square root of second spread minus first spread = 2.0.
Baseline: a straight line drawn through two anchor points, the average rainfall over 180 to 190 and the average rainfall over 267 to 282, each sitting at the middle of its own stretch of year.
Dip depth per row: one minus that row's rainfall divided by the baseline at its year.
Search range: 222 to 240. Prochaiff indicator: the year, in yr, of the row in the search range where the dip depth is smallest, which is 238.5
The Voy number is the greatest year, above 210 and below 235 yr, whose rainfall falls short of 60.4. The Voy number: 233.5 yr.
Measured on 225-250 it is 241.0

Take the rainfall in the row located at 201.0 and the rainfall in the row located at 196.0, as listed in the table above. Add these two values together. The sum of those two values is 122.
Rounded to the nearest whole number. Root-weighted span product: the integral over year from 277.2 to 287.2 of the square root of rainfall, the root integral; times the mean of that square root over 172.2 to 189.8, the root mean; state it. 615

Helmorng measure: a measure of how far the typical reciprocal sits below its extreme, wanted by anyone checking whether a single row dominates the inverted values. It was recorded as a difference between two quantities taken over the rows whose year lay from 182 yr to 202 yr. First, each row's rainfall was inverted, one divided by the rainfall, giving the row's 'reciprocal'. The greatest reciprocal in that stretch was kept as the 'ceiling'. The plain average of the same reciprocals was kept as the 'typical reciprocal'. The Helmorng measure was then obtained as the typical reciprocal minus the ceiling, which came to -0.0012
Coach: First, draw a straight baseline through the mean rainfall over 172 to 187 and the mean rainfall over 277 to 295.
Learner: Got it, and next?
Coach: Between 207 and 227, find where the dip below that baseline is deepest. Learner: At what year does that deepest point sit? 221.0 yr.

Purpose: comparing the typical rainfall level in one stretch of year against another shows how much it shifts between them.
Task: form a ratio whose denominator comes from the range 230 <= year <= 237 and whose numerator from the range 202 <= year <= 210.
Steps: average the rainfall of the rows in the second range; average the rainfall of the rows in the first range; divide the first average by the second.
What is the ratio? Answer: 1.02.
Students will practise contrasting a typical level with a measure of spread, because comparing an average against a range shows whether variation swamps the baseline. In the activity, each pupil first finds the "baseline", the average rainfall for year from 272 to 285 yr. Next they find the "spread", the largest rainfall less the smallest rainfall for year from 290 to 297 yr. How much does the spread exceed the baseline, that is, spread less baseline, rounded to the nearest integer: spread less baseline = -59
